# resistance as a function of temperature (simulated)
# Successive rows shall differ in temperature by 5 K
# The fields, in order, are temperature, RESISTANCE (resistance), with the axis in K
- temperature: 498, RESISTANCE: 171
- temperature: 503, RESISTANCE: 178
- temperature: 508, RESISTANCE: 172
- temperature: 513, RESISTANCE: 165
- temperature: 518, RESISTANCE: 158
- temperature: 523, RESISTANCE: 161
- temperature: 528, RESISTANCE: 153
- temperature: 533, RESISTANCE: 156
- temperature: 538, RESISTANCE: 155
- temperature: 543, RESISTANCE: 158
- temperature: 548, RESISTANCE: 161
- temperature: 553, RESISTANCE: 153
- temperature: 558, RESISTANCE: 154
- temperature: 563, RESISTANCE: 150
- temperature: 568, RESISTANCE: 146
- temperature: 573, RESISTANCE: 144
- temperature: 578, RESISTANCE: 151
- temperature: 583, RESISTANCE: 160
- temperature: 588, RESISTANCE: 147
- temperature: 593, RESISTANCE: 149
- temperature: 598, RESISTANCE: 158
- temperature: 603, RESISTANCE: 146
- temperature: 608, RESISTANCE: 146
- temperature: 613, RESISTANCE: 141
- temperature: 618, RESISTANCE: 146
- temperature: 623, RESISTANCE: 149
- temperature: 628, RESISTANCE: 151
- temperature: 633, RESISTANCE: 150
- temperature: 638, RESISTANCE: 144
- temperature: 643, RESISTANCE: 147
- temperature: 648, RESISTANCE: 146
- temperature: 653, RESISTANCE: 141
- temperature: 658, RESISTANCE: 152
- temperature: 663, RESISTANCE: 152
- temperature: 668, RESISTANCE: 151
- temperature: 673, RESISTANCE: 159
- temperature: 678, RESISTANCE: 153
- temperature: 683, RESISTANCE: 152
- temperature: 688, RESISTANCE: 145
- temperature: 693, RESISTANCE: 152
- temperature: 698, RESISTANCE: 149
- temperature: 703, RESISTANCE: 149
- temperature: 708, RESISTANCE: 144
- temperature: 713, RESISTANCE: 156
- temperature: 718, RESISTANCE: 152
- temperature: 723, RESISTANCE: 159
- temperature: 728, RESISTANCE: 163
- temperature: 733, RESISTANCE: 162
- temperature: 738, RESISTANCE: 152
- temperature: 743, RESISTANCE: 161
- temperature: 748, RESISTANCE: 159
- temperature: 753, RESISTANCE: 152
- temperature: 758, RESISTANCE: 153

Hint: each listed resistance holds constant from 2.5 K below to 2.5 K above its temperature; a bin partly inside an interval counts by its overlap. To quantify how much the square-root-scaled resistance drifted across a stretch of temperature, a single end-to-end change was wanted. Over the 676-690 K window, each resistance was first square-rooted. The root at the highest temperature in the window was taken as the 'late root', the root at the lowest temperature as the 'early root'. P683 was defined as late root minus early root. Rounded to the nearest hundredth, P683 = -0.33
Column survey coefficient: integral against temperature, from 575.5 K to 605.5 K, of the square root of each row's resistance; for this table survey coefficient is 370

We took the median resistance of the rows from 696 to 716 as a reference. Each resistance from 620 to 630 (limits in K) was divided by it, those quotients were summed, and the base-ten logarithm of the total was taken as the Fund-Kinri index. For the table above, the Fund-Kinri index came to 0.304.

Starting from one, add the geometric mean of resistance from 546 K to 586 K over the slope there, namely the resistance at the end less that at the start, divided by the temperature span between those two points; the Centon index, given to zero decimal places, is -5328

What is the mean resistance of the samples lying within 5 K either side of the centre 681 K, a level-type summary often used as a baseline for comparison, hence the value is 152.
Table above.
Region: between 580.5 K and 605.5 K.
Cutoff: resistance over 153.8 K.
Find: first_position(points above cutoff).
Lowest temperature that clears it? 583 K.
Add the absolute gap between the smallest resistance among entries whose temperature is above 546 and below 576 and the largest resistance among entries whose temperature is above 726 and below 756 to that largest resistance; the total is 182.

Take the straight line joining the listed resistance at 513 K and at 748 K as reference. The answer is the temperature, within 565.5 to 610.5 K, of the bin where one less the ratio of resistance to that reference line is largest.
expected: 573 K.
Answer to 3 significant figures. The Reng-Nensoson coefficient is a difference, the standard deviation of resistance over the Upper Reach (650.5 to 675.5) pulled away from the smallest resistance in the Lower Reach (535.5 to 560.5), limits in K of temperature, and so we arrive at 147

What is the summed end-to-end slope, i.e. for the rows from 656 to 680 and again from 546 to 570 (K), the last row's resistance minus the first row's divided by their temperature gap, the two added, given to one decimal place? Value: -0.7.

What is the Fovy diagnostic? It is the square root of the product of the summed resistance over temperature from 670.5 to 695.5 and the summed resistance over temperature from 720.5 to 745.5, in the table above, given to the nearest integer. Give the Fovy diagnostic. 779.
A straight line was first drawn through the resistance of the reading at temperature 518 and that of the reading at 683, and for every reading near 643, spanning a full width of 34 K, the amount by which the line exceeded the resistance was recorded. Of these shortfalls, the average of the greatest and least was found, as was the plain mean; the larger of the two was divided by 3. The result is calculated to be 2.2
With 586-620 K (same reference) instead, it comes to 2.4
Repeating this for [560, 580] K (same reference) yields 2.8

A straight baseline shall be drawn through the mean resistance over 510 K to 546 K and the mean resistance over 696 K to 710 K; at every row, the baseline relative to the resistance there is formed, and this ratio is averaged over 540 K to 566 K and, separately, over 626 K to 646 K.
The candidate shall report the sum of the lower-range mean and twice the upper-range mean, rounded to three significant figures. 3.06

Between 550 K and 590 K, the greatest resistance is 160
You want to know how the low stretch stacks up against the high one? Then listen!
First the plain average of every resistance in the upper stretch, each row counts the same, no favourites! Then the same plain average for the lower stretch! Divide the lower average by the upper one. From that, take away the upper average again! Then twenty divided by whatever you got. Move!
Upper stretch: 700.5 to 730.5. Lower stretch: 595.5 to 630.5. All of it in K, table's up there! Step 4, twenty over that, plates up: -0.131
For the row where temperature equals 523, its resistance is 161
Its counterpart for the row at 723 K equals 159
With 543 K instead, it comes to 158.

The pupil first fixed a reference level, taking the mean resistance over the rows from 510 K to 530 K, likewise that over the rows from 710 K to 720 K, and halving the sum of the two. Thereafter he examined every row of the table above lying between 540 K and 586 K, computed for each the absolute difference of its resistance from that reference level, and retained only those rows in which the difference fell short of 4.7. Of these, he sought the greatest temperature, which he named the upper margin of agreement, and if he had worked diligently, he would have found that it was 583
